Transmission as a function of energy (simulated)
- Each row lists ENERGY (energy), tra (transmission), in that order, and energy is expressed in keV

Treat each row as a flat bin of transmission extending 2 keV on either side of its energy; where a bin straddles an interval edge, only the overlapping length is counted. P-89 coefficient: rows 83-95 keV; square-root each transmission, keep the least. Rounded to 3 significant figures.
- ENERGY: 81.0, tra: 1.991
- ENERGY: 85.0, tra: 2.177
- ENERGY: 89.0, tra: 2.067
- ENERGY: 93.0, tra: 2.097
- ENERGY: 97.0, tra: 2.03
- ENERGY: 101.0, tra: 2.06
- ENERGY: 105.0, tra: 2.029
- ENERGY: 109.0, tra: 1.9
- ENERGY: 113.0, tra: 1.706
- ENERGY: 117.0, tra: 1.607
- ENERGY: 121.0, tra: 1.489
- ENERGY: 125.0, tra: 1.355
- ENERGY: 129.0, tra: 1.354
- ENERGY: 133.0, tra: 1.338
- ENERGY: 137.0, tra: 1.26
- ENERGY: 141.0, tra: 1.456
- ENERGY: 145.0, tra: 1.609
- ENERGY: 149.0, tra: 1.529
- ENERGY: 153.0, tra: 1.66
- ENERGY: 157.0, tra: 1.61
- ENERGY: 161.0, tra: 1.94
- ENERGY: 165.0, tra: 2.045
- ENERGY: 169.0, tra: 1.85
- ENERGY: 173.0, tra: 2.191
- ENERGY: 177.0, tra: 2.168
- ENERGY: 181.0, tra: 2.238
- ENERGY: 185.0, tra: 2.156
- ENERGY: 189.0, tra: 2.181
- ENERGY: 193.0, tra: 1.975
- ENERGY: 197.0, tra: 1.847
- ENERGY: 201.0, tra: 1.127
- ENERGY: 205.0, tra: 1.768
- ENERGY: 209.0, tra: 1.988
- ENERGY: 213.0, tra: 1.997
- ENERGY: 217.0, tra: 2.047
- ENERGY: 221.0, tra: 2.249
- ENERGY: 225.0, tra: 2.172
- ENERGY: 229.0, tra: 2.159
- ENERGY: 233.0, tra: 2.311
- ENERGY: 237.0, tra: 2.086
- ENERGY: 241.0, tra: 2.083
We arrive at 1.44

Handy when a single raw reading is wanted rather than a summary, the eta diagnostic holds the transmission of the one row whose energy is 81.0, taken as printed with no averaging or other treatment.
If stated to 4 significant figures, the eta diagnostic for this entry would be 1.991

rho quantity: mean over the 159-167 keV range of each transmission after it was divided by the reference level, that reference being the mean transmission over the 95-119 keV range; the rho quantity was 1.05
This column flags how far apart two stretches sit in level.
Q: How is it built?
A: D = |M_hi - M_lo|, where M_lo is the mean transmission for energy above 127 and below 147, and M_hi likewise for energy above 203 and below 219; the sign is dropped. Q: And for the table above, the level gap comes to 0.55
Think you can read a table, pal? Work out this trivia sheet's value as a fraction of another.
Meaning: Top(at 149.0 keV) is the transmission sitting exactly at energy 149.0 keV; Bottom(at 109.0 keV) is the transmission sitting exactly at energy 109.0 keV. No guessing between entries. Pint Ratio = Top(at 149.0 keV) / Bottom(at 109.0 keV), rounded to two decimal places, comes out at 0.80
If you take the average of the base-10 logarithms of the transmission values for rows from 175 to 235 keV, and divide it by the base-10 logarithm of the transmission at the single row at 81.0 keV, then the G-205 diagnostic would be 1.01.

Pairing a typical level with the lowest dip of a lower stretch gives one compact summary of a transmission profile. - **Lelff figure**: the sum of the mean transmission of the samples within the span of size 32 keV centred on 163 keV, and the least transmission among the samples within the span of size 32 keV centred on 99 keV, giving 3.58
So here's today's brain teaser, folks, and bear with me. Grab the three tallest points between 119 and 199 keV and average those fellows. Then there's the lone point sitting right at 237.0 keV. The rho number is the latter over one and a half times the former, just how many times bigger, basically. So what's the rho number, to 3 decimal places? 0.631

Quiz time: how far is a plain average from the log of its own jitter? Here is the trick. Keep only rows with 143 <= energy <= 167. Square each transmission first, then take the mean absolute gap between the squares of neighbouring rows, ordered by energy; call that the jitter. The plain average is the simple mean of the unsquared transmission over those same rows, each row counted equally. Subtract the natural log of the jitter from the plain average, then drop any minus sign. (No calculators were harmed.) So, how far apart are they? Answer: 2.46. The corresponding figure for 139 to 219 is 2.30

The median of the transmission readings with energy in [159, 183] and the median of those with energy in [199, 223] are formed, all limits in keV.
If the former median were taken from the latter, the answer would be -0.11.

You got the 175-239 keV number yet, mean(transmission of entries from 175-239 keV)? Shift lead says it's 2.03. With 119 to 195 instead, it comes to 1.76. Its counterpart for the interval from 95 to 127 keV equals 1.77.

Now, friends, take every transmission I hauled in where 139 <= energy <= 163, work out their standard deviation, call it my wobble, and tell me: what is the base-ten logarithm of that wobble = -0.8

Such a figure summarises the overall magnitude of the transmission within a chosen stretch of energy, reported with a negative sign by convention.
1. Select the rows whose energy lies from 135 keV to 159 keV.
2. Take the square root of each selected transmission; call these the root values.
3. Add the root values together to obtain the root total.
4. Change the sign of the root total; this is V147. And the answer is -7.4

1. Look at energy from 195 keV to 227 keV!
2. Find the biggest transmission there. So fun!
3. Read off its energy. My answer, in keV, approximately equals 221.0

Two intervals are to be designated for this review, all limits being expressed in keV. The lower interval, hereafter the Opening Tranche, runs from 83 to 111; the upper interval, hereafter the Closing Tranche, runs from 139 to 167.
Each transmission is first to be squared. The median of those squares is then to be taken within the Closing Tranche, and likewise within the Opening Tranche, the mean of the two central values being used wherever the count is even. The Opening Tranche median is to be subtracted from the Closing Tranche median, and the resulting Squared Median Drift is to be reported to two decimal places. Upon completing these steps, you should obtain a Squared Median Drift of -1.65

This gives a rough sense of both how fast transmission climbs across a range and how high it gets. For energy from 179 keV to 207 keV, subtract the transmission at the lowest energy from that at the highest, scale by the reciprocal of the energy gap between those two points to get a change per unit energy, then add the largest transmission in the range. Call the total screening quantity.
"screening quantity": 2.22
